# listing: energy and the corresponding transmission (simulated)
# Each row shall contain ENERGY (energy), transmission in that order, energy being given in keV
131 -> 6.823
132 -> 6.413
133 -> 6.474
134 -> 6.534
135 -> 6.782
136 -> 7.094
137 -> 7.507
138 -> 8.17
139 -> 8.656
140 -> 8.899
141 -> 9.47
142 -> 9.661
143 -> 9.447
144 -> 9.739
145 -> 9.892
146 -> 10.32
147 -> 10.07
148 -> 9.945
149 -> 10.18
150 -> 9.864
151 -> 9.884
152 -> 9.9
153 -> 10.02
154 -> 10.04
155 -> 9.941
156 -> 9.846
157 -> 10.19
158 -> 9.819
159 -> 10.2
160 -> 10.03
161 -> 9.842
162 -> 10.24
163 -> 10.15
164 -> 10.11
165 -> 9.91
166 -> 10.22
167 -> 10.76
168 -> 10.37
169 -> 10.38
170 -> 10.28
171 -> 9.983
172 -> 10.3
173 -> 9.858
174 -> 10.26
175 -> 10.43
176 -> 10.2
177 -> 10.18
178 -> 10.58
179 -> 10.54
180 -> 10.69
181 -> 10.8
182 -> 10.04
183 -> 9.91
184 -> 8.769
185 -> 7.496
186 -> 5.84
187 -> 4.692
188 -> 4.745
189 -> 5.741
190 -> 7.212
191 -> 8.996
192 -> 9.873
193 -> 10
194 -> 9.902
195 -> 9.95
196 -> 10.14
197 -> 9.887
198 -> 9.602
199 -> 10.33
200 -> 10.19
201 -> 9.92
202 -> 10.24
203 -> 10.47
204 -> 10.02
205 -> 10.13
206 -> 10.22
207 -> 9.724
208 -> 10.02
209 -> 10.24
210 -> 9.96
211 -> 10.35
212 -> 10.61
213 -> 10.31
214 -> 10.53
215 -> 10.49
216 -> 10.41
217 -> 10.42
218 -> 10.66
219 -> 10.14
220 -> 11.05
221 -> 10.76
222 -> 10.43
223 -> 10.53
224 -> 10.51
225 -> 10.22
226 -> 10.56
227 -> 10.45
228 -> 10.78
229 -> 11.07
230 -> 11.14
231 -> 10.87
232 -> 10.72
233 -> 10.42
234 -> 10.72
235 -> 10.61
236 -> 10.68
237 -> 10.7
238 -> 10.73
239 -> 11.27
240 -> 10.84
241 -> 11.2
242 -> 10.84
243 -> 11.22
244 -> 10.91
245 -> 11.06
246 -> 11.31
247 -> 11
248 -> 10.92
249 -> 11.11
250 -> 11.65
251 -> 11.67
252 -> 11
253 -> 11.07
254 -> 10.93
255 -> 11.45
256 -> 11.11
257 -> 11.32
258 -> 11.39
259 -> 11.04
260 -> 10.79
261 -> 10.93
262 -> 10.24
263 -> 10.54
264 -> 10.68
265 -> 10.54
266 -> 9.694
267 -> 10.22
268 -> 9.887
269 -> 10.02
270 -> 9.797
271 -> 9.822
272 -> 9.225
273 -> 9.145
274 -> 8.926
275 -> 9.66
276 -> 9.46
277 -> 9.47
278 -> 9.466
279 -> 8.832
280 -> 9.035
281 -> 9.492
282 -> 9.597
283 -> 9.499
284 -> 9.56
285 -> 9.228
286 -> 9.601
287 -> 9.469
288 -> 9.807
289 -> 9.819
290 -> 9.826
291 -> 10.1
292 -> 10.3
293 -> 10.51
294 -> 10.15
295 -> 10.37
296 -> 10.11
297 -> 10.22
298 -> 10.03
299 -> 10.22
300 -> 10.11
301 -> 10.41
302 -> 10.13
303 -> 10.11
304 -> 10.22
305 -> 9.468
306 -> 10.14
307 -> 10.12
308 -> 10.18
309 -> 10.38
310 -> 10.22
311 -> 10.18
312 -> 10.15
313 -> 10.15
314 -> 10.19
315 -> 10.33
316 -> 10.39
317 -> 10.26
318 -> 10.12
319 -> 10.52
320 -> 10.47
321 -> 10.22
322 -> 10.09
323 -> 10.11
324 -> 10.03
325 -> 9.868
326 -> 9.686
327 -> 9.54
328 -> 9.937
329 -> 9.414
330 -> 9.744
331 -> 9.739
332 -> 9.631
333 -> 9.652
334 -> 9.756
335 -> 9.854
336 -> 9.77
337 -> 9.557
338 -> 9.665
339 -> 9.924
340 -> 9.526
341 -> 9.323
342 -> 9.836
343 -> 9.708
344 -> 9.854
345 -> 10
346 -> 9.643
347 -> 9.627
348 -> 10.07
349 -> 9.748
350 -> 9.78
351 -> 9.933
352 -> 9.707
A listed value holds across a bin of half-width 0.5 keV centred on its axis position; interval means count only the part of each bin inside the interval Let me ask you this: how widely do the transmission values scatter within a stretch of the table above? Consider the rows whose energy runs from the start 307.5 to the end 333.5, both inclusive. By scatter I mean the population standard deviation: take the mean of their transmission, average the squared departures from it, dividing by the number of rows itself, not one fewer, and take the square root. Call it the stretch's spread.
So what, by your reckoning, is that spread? 0.29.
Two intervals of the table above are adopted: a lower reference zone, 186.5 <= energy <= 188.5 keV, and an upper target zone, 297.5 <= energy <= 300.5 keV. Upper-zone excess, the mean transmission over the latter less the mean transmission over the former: 5.4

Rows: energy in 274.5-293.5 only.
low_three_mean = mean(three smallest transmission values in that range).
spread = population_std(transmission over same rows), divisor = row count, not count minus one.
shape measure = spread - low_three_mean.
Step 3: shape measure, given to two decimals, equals -8.64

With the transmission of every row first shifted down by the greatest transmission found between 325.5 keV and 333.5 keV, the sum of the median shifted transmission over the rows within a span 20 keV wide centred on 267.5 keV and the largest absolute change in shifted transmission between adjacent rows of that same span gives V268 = 0.86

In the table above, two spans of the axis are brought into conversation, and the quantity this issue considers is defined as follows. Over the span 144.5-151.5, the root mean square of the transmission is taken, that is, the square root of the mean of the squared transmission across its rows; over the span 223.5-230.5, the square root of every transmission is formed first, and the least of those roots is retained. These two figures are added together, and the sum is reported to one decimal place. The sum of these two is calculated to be 13.2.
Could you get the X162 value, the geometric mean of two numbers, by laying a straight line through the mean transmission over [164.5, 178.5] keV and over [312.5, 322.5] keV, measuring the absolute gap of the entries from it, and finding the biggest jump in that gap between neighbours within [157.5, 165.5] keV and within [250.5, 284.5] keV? 0.54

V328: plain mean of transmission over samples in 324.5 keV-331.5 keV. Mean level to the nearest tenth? 9.7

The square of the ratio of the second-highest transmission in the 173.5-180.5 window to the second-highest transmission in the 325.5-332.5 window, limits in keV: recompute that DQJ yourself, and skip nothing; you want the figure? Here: 1.18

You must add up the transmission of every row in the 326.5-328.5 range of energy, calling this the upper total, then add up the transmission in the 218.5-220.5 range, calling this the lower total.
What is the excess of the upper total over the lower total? -1.7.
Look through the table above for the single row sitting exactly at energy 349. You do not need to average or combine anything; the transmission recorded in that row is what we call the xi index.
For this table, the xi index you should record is 9.748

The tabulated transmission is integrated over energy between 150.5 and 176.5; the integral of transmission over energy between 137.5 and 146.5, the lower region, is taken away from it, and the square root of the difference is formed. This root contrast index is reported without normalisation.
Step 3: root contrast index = 13.4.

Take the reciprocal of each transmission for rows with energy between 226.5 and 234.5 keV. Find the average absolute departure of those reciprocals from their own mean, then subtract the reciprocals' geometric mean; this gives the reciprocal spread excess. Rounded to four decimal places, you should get -0.0912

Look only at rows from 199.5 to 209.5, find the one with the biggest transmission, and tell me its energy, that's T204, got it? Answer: 203 keV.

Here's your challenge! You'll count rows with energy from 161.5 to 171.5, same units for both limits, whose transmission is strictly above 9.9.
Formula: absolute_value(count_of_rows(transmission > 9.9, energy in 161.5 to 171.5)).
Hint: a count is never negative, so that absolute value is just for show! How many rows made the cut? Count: 10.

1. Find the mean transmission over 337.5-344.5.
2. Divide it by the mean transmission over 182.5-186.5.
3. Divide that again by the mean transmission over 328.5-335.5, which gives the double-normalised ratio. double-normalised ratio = 0.125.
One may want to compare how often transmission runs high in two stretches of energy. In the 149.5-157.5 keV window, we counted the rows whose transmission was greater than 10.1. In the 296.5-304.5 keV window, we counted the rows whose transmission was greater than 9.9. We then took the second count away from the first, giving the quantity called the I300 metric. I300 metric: -7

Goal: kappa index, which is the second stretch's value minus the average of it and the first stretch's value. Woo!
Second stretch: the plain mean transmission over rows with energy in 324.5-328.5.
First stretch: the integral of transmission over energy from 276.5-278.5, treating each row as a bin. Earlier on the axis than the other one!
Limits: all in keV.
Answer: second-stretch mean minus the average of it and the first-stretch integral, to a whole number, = -5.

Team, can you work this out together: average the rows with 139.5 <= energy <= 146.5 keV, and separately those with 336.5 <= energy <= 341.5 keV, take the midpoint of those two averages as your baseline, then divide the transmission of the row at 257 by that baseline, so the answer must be 1.18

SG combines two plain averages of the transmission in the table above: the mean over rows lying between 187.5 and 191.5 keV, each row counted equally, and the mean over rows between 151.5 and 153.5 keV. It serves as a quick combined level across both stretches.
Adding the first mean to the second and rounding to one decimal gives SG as 16.6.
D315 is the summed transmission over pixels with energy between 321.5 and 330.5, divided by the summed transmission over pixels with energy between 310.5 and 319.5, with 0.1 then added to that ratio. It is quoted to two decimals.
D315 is 1.06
